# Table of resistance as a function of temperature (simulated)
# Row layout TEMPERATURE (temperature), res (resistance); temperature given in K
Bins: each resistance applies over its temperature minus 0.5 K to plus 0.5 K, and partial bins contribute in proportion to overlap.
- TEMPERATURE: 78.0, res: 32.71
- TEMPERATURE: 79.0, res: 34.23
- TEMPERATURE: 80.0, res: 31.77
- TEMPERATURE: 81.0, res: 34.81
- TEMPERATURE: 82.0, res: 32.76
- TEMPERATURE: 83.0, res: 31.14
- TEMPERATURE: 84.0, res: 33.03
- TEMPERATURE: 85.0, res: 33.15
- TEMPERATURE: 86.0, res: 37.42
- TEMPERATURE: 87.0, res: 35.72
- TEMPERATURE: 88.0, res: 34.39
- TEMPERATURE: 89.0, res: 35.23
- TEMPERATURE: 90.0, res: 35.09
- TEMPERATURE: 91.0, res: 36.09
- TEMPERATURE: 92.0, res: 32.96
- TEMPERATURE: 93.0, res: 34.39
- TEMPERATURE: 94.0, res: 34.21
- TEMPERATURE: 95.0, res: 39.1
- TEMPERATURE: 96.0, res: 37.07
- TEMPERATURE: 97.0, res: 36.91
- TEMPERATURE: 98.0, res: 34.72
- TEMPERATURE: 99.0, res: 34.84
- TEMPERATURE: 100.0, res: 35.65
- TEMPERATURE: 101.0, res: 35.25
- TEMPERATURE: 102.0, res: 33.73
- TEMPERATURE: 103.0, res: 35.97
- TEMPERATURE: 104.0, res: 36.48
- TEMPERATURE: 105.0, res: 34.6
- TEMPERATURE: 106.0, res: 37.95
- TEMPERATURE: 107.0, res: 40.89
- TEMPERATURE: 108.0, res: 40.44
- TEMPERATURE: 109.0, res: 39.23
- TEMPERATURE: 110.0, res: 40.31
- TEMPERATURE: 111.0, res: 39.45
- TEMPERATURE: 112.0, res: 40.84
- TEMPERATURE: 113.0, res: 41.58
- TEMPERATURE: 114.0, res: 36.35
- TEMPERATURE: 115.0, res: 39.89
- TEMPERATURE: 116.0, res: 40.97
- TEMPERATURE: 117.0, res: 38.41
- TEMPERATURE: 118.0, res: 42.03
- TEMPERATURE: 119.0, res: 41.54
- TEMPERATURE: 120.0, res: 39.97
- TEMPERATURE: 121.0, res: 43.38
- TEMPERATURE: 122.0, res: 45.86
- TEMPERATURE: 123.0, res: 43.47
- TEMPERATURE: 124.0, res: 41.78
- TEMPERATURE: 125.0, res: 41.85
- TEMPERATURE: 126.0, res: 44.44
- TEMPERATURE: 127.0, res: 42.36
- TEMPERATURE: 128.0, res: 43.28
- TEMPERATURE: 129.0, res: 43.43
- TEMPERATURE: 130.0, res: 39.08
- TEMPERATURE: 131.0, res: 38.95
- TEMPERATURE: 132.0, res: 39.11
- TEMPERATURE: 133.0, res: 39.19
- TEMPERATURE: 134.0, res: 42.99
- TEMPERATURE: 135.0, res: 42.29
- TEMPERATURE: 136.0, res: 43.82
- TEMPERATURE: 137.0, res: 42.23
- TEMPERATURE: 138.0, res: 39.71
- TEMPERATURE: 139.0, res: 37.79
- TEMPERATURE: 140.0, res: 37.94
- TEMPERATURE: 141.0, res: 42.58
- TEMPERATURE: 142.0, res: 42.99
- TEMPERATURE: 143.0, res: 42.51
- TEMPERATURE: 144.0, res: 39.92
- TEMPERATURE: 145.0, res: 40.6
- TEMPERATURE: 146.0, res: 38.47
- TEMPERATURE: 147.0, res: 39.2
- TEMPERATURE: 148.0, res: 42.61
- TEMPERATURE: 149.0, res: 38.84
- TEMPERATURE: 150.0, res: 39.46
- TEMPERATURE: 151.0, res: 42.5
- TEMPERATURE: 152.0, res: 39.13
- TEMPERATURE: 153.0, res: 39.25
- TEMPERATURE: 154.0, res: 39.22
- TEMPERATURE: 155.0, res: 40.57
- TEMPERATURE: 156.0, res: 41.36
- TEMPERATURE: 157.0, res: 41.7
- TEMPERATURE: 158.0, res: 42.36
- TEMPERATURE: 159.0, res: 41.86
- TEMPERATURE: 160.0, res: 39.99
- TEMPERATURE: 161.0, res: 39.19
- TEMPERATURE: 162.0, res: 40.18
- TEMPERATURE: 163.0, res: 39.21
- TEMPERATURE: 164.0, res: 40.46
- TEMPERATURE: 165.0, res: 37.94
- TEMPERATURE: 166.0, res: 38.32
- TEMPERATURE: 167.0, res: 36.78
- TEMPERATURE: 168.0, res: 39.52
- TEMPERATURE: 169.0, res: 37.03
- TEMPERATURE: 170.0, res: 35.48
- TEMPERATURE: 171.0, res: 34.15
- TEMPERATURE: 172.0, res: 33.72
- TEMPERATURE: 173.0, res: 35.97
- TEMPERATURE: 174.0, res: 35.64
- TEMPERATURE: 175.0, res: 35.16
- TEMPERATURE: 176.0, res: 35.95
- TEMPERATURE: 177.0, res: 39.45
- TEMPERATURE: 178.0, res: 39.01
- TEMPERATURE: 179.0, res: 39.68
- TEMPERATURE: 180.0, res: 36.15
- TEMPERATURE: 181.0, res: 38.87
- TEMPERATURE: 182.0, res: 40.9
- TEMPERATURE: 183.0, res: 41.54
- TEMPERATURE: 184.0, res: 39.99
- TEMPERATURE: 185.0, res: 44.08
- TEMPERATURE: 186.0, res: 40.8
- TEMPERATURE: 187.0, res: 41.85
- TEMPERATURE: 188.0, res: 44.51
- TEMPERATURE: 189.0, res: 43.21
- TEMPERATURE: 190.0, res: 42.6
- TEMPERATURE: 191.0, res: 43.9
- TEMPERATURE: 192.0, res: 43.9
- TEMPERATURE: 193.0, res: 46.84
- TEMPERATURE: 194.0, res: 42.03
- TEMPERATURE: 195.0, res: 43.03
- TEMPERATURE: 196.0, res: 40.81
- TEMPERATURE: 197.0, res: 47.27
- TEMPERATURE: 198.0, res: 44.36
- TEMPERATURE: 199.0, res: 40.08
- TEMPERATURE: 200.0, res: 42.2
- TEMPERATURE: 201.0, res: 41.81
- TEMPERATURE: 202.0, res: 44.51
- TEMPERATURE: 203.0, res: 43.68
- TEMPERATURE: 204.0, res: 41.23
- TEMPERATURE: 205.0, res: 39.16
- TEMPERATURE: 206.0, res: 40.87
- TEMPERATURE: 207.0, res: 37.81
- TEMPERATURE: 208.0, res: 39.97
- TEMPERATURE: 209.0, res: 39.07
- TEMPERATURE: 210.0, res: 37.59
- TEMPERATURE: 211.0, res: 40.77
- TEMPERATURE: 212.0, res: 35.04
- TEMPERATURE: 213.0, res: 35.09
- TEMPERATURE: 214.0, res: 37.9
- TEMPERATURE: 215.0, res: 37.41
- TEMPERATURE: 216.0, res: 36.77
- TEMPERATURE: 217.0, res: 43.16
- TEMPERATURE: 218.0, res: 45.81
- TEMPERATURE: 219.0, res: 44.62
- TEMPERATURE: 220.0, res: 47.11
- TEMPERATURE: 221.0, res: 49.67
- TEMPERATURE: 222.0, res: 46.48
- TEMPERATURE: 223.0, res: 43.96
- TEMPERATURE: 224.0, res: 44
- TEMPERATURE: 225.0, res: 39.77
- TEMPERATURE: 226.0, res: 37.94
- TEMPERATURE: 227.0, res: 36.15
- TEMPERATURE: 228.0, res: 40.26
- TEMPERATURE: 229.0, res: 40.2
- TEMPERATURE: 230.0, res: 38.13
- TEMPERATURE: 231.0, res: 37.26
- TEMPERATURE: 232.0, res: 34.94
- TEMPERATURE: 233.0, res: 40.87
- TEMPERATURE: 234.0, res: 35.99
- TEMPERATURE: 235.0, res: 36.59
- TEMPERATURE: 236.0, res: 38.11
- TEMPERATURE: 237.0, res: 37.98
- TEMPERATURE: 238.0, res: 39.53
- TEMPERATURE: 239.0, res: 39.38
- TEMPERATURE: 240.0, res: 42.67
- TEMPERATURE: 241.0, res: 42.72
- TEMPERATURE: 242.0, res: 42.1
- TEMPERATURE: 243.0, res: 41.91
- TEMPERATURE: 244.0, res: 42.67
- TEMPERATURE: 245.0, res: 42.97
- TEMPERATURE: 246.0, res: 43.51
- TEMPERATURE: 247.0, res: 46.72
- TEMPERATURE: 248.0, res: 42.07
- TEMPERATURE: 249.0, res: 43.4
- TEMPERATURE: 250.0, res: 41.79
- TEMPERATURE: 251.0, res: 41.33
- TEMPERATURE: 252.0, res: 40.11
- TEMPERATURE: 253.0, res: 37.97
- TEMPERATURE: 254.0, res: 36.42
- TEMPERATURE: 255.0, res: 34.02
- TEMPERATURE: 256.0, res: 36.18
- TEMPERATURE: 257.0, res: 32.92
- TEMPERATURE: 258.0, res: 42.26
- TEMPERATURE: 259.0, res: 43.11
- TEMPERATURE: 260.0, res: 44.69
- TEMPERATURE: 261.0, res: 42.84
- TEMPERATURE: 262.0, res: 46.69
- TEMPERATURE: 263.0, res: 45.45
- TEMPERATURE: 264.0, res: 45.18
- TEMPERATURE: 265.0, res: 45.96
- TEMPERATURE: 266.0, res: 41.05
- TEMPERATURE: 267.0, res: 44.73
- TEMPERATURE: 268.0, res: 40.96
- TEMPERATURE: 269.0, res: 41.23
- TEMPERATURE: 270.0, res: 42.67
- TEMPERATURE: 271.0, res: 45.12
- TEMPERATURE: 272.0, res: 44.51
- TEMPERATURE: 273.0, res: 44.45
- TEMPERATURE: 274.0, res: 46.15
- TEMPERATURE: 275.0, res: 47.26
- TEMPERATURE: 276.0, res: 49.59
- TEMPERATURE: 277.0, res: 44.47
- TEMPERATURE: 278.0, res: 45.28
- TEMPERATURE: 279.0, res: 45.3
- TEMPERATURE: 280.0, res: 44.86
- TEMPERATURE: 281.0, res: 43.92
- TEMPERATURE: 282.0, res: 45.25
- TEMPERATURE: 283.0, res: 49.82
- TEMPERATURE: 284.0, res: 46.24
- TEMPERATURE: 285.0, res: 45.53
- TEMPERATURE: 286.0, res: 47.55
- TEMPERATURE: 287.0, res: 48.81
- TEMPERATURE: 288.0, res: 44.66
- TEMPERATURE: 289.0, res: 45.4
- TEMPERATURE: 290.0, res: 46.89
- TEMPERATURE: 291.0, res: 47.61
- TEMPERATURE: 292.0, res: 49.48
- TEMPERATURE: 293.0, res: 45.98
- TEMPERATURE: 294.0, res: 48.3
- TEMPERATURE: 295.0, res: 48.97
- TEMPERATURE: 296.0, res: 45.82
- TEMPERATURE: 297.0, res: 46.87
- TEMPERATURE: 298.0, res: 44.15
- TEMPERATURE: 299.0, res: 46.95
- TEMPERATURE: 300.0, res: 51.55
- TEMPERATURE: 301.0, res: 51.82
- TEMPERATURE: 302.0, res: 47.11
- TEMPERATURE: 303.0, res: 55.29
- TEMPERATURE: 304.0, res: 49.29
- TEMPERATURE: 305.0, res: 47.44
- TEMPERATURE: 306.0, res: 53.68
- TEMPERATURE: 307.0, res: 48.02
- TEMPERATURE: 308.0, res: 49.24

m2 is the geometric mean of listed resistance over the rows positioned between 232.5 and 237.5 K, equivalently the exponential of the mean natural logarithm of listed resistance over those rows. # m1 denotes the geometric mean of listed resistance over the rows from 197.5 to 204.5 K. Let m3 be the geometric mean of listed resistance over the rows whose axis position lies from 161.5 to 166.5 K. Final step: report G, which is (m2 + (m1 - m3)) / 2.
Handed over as 20.6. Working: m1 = 42.5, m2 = 37.9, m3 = 39.2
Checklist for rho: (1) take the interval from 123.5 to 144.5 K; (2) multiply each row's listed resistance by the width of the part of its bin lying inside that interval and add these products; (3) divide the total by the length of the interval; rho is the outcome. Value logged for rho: 41.3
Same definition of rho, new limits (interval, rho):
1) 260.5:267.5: 44.6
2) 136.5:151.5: 40.5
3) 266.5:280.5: 44.8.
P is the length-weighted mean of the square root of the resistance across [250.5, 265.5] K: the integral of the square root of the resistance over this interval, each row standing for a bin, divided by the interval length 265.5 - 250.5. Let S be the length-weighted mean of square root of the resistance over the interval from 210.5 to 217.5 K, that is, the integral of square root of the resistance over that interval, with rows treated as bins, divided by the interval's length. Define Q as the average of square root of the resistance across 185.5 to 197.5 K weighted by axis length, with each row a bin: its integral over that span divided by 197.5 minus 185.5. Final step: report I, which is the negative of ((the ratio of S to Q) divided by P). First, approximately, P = 6.39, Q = 6.59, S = 6.2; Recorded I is -0.146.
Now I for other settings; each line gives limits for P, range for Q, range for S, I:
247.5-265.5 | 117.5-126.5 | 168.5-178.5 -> -0.143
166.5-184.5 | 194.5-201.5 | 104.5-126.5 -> -0.159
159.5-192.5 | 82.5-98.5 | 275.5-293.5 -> -0.184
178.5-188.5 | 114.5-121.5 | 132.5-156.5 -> -0.156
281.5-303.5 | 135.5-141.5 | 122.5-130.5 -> -0.148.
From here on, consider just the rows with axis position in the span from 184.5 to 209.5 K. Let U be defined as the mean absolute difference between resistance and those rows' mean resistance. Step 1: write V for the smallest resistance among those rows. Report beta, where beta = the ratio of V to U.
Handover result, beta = 20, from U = 1.9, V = 37.81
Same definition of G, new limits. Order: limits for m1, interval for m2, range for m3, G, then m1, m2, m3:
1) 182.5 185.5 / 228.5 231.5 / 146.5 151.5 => 19.9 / 41.8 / 38.5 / 40.5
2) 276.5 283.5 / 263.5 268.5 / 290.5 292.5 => 20.3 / 45.5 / 43.5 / 48.5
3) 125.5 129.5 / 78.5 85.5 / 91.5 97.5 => 20.3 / 43.4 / 33.0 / 35.7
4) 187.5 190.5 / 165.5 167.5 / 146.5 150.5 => 20.5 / 43.4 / 37.5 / 40.0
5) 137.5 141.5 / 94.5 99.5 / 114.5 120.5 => 17.8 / 39.5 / 36.5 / 40.5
